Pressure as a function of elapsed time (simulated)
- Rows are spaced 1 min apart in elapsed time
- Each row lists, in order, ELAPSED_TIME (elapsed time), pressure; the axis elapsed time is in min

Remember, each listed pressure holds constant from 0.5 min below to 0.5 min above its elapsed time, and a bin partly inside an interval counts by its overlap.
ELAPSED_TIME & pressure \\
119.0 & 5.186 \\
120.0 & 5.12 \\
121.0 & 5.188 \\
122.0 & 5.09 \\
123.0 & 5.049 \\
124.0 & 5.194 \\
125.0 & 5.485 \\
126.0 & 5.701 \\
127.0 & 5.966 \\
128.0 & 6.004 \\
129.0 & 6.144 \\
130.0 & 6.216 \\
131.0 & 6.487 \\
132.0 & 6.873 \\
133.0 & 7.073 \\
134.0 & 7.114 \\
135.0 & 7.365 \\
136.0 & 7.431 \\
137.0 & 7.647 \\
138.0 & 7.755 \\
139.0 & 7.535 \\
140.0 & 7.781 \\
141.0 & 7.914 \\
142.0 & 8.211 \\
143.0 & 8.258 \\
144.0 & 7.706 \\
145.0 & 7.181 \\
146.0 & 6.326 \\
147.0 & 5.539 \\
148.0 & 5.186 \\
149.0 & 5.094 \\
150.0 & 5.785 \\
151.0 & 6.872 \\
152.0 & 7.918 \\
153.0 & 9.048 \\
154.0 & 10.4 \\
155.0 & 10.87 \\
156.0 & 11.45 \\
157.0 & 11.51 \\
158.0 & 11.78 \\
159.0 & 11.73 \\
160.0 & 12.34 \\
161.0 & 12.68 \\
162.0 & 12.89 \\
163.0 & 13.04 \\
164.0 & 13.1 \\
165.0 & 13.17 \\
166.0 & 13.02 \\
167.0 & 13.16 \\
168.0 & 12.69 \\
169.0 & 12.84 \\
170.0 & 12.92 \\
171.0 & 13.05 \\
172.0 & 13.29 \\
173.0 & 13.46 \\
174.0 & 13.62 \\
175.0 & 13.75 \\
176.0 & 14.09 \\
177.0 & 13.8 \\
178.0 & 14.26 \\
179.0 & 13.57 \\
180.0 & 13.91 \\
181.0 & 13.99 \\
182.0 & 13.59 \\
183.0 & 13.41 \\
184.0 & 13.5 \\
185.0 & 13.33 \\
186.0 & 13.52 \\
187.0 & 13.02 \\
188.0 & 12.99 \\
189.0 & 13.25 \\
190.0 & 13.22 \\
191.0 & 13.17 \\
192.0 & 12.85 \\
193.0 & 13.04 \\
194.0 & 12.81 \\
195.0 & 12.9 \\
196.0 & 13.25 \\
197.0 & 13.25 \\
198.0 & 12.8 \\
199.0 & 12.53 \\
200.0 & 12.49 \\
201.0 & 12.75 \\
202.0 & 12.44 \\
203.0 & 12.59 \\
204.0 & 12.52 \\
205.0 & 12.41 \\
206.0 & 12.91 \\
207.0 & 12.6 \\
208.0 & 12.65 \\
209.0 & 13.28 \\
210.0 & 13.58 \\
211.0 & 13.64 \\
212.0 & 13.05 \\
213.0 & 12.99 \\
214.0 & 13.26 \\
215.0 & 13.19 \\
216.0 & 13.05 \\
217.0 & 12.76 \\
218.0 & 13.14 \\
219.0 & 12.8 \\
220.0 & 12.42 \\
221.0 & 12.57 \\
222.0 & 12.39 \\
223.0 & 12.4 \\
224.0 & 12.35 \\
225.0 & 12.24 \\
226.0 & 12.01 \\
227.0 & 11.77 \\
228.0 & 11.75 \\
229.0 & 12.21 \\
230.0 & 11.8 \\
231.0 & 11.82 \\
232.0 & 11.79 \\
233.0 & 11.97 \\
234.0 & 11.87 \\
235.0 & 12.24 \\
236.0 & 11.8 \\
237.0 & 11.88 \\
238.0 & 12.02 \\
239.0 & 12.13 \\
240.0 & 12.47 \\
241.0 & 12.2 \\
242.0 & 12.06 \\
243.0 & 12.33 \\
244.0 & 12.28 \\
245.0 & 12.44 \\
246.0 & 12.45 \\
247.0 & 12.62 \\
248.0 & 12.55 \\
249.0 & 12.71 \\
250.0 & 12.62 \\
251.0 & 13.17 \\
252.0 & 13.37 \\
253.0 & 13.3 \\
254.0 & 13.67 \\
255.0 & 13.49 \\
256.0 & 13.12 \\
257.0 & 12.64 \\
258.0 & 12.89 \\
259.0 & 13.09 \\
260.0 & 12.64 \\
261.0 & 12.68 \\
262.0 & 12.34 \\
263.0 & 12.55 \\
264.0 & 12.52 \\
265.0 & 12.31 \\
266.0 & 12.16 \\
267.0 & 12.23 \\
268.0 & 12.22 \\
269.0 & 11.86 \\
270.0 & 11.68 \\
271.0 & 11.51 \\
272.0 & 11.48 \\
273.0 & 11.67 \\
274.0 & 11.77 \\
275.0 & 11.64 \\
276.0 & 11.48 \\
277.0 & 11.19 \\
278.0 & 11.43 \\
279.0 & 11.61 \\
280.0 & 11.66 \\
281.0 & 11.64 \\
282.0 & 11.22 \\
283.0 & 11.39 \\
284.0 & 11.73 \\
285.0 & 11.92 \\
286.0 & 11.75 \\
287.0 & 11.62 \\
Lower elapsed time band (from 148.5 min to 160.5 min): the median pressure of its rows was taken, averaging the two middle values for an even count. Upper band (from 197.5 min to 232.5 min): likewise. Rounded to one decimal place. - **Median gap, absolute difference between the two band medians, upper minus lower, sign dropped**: 1.9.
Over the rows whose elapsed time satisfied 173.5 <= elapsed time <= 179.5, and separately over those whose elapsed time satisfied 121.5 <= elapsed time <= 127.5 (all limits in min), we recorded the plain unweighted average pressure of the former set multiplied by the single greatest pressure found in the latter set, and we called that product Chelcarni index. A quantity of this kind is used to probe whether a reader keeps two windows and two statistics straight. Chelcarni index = 83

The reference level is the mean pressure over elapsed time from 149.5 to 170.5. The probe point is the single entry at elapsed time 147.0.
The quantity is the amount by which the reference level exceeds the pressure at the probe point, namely 5.9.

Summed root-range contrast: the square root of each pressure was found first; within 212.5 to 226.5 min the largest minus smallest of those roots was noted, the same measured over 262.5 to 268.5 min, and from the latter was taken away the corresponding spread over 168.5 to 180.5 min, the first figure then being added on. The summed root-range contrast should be 0.04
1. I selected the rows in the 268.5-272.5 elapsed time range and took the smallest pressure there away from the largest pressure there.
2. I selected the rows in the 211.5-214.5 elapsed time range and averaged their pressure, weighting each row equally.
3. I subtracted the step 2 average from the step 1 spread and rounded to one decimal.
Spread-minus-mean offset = -12.7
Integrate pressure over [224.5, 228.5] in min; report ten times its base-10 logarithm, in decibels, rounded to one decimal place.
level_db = 16.8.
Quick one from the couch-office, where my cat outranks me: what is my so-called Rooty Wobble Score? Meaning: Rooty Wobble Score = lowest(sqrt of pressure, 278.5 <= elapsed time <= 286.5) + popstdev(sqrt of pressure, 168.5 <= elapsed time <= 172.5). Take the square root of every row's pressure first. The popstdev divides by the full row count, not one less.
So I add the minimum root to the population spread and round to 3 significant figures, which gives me 3.37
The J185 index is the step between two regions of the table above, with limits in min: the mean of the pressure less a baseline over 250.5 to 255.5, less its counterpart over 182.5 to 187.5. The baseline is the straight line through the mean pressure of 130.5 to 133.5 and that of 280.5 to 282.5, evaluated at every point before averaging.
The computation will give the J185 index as -2.1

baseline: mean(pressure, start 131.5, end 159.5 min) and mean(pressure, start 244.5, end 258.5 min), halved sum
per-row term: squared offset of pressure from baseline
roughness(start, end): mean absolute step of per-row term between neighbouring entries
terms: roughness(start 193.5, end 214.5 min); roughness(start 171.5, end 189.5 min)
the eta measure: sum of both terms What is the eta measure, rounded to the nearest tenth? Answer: 2.9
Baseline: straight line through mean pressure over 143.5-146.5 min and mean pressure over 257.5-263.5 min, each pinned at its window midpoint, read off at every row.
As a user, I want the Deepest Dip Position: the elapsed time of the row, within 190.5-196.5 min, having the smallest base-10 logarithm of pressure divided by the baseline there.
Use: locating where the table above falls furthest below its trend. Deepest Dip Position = 194.0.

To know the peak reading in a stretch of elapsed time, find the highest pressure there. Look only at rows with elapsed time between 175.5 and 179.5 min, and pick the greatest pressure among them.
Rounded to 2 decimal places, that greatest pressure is 14.26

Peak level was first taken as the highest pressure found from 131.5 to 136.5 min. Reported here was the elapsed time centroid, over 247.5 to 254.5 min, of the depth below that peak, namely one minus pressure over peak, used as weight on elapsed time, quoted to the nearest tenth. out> 251.1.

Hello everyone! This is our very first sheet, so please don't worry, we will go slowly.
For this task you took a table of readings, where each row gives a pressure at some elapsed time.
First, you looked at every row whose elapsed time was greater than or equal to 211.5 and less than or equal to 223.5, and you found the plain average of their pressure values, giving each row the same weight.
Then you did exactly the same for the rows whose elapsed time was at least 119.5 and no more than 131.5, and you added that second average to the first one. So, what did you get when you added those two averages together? 18.5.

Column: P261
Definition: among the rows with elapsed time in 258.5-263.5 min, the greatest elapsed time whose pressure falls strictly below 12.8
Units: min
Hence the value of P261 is 263.0 min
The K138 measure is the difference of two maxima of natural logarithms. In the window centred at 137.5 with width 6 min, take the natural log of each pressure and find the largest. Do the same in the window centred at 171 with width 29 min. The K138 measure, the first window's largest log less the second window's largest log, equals -0.61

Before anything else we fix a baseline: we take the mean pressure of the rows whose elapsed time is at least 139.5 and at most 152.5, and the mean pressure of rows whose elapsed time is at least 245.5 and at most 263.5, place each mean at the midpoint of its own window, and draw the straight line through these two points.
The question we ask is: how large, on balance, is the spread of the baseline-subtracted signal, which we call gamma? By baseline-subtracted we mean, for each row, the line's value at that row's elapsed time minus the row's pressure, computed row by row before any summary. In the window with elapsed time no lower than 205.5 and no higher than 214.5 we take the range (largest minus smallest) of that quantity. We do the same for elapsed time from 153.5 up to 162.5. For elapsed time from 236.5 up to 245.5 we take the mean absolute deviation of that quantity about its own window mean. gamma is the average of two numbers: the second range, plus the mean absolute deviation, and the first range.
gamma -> 1.5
